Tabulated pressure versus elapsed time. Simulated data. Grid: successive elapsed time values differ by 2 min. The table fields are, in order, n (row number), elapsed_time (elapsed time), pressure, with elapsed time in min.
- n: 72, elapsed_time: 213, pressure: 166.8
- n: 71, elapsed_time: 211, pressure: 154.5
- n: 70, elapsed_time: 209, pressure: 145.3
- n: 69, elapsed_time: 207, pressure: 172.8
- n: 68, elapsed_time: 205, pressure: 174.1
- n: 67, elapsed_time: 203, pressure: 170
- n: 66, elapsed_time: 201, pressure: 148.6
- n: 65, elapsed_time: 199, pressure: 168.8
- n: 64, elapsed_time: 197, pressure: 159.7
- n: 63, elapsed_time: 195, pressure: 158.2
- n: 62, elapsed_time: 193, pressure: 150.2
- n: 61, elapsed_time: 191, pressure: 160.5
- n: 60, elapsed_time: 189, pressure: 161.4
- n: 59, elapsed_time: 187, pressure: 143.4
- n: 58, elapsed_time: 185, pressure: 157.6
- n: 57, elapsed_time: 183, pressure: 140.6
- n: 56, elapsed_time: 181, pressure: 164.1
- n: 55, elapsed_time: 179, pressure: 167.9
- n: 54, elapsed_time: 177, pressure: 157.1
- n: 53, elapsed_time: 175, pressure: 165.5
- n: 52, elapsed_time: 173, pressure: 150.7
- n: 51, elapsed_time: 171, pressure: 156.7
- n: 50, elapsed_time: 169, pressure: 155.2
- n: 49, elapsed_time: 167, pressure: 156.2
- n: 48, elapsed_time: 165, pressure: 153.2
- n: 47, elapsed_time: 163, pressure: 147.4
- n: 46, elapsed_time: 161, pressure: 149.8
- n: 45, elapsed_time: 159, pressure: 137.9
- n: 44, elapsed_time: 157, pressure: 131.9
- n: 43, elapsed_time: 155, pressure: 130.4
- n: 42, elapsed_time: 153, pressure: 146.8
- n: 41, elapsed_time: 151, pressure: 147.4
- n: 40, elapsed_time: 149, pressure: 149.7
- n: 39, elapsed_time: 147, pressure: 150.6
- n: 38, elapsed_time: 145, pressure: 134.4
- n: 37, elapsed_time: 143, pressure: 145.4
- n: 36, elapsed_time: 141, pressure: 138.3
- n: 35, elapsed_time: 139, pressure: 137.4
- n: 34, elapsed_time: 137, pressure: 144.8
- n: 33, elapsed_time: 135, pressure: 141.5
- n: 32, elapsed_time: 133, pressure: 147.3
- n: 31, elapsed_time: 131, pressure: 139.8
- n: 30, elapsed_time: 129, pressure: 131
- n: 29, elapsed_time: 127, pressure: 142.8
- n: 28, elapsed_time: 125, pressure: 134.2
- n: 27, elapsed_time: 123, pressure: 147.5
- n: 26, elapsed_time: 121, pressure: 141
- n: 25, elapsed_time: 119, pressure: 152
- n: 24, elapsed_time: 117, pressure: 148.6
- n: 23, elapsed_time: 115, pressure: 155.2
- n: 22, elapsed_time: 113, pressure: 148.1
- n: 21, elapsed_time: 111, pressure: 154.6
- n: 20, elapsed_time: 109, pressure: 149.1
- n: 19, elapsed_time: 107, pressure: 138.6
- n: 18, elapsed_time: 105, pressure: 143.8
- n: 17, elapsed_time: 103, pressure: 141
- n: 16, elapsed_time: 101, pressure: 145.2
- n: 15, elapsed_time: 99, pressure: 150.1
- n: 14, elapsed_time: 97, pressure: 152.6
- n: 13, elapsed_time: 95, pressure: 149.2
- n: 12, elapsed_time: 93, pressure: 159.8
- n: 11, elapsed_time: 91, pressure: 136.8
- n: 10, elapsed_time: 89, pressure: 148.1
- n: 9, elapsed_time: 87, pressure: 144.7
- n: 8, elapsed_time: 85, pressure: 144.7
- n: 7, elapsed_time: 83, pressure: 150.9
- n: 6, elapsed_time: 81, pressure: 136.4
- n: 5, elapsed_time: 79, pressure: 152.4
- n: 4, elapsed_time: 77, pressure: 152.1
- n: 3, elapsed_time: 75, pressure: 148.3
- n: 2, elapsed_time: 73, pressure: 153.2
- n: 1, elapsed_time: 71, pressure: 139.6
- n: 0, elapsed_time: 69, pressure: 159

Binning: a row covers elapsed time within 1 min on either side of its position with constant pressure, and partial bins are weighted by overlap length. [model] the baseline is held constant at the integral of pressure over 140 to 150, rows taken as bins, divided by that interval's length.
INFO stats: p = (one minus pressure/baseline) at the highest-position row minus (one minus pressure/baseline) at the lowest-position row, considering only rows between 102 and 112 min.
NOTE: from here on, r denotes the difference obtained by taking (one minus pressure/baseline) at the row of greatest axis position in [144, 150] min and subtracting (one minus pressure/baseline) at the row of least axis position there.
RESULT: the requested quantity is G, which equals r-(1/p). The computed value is 10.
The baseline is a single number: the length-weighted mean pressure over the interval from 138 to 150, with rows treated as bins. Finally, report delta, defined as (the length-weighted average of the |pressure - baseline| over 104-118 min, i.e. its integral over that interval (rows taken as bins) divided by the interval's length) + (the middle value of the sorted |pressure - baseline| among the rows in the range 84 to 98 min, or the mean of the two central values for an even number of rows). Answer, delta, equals 13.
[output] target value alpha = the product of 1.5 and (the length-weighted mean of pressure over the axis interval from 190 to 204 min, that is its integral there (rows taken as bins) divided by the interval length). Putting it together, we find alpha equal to 239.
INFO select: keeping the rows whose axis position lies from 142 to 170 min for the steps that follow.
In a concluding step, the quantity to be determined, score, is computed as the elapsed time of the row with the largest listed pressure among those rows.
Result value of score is 167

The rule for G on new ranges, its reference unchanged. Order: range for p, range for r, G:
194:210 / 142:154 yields -11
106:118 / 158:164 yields 14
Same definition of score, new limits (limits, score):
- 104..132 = 115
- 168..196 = 179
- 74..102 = 93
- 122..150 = 147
